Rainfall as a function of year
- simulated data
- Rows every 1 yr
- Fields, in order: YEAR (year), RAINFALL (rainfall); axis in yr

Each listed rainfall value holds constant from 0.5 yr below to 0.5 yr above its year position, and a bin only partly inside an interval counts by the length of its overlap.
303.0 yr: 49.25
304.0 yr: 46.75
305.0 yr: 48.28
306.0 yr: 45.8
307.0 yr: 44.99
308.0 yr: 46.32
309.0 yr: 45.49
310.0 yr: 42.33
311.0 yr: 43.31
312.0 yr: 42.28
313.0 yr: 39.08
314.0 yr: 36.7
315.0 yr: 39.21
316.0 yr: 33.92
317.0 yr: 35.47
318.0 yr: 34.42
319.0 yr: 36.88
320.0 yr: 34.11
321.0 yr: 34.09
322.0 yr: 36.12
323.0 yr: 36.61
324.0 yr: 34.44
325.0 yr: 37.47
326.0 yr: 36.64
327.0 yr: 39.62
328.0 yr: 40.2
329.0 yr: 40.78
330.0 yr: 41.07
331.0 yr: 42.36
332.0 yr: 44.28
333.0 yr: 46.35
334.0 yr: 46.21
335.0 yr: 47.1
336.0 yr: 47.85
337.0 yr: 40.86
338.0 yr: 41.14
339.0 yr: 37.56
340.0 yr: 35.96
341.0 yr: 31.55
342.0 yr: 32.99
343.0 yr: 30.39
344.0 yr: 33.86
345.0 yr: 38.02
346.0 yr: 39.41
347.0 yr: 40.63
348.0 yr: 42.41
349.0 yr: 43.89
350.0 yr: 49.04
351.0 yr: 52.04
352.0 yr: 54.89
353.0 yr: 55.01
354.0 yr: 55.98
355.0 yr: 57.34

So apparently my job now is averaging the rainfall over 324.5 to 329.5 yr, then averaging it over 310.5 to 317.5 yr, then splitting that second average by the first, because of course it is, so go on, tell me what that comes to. 0.99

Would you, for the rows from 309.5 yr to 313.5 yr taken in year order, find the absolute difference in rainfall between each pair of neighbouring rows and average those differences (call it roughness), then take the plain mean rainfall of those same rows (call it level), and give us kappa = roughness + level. 43.5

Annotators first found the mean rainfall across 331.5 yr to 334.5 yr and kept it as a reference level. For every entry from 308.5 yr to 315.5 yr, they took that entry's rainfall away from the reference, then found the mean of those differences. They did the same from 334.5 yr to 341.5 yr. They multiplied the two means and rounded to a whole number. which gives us 23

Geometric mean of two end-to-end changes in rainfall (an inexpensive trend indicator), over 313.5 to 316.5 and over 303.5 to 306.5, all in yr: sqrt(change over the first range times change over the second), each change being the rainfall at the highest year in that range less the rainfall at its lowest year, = 1.6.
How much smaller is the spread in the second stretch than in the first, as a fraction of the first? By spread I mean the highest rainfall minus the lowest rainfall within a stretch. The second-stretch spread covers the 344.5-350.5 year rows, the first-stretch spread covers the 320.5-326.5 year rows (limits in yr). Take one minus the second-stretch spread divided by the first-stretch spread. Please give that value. -2.3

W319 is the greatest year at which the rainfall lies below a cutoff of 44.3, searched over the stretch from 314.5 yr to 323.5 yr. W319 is 323.0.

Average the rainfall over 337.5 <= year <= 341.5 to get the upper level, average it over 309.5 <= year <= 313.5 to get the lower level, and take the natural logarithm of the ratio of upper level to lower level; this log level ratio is -0.133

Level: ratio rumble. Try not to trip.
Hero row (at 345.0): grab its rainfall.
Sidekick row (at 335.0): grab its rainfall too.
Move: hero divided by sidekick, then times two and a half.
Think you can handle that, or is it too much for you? 2.0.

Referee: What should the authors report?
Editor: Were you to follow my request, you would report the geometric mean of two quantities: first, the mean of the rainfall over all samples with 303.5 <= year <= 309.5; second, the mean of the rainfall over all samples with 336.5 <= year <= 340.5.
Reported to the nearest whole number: 42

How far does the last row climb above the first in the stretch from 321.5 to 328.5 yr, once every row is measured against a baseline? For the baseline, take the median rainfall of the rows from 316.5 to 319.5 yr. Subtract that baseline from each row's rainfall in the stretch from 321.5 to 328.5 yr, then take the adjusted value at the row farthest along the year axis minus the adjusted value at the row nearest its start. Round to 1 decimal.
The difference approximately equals 4.1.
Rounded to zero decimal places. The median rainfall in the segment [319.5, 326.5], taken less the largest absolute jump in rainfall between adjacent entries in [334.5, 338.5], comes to 29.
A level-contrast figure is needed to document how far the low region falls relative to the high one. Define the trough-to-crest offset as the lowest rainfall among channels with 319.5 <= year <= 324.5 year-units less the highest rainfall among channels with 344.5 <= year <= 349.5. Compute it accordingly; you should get -10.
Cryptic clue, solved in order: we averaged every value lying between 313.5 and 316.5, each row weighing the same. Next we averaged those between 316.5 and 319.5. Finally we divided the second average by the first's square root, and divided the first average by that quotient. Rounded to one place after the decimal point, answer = 6.2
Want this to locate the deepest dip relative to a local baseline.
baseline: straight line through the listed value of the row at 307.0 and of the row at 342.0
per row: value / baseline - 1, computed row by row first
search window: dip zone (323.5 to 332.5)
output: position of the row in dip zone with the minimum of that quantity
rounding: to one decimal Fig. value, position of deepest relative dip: 324.0 yr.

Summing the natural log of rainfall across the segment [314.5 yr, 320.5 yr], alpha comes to 21.4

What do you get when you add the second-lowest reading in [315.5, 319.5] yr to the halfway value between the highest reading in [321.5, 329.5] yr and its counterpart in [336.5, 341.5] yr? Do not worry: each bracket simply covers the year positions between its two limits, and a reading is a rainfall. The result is 75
